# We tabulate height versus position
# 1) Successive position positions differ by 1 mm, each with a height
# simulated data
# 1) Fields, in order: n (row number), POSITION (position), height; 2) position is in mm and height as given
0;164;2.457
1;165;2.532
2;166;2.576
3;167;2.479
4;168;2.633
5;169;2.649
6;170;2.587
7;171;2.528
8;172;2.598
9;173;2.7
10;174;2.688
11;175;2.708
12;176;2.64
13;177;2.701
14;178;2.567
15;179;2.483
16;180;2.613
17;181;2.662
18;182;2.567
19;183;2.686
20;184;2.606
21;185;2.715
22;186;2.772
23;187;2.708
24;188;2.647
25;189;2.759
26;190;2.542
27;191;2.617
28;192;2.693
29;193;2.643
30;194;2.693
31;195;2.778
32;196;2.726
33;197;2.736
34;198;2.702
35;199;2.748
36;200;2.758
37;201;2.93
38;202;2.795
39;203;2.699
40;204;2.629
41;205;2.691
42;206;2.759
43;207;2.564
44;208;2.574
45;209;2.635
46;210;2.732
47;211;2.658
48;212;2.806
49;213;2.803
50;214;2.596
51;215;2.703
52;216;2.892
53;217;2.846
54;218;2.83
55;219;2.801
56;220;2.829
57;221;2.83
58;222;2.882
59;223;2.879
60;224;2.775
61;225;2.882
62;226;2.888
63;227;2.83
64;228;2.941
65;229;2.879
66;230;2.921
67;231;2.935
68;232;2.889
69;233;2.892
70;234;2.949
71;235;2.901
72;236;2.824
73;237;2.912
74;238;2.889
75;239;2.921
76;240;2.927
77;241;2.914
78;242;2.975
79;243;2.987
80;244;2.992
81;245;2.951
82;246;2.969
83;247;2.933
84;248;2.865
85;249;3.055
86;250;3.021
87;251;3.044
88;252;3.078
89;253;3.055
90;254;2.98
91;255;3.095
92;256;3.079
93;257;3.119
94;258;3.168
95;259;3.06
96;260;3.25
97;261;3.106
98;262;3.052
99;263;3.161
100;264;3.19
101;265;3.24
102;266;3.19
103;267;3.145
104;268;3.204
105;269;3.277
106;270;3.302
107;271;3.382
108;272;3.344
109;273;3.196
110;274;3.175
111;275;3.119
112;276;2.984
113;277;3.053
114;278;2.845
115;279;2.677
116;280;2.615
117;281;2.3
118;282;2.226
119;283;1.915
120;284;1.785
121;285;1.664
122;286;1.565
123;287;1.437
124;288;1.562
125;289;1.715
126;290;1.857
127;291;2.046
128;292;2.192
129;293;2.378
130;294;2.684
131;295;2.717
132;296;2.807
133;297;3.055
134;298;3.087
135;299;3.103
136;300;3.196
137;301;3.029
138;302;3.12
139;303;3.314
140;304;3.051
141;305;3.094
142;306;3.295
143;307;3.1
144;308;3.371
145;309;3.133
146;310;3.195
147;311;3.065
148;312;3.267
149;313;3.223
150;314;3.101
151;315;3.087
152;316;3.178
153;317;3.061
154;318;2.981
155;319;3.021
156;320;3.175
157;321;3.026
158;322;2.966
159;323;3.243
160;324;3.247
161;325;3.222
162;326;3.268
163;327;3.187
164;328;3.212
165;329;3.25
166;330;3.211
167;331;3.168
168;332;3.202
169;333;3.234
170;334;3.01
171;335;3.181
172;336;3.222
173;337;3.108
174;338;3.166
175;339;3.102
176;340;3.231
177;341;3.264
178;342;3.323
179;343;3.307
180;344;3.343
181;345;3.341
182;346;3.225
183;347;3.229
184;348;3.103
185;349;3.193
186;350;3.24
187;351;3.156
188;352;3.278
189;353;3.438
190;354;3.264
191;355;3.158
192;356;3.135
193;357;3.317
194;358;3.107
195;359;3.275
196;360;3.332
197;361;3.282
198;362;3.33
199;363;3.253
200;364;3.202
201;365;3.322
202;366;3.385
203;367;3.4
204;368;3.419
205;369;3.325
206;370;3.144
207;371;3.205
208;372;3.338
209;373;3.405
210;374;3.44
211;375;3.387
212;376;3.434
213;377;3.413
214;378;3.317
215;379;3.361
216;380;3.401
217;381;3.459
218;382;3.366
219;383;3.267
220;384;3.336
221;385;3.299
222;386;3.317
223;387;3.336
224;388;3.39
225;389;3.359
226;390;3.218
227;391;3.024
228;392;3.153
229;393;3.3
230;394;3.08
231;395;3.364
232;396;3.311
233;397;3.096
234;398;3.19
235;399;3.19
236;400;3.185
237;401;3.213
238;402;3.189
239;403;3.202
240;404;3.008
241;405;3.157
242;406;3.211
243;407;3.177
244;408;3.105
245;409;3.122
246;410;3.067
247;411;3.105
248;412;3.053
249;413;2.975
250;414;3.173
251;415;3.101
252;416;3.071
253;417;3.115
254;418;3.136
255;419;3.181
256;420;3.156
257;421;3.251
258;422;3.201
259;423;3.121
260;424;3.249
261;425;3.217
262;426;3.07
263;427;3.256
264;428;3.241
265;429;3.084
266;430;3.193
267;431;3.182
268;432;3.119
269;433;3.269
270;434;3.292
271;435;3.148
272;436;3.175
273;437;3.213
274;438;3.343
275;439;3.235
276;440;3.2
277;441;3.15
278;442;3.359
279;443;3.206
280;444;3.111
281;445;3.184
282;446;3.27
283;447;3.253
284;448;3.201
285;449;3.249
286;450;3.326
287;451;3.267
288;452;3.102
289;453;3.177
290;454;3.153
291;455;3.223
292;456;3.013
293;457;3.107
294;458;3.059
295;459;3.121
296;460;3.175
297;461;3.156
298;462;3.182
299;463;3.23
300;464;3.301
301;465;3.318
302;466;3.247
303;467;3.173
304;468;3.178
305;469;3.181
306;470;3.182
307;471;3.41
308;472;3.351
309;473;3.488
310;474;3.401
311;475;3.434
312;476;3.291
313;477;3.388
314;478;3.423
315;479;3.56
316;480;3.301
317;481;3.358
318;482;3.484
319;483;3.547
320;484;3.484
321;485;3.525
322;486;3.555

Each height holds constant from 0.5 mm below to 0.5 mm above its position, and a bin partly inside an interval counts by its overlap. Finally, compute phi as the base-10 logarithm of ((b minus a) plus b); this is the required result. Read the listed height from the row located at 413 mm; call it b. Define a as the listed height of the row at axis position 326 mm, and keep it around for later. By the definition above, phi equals 0.43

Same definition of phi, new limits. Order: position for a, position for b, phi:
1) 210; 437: 0.57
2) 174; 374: 0.62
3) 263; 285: -0.78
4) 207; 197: 0.46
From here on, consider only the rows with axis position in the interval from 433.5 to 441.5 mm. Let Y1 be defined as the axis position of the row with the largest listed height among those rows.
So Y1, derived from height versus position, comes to 438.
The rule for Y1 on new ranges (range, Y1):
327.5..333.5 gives 329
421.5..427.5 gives 427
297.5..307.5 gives 303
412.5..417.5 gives 414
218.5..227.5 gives 226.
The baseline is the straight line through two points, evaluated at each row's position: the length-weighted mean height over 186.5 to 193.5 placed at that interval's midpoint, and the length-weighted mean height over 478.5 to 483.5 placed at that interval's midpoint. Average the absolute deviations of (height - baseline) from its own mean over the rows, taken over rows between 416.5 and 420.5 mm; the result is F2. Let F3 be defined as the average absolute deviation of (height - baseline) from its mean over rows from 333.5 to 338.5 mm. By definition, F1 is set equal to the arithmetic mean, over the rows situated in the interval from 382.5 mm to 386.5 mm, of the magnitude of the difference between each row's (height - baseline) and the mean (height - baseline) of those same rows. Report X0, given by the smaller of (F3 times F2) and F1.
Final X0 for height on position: 0.0012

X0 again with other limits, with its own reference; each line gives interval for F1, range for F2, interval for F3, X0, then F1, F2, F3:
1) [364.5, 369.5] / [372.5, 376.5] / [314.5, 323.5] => 0.0015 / 0.037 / 0.019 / 0.080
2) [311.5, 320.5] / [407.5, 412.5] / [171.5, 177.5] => 0.0009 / 0.081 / 0.026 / 0.035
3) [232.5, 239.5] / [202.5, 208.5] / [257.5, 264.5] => 0.0038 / 0.025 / 0.066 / 0.058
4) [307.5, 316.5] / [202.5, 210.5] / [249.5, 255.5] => 0.0018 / 0.078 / 0.061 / 0.029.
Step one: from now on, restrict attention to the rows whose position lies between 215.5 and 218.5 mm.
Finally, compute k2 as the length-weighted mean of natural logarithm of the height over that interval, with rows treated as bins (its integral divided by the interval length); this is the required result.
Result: 1.05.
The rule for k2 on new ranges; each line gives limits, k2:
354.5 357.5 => 1.16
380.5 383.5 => 1.21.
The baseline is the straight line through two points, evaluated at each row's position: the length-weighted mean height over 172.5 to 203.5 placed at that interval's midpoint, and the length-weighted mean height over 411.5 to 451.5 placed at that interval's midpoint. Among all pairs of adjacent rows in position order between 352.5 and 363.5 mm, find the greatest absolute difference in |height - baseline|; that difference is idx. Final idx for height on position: 0.212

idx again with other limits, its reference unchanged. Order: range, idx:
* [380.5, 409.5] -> 0.217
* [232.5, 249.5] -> 0.188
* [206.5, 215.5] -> 0.105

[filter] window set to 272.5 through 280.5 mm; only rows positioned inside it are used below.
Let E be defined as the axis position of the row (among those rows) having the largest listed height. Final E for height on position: 273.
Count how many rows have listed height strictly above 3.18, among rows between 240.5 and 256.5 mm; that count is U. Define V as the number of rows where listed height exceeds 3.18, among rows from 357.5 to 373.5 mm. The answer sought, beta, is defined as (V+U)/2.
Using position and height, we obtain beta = 7.0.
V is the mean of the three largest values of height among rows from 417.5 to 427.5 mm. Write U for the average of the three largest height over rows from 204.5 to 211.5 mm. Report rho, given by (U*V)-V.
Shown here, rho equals 5.6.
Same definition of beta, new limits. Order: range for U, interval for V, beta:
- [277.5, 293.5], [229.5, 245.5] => 0.0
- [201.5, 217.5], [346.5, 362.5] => 5.5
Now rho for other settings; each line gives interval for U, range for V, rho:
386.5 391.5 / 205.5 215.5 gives 6.6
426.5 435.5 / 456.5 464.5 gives 7.4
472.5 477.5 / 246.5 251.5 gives 7.4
